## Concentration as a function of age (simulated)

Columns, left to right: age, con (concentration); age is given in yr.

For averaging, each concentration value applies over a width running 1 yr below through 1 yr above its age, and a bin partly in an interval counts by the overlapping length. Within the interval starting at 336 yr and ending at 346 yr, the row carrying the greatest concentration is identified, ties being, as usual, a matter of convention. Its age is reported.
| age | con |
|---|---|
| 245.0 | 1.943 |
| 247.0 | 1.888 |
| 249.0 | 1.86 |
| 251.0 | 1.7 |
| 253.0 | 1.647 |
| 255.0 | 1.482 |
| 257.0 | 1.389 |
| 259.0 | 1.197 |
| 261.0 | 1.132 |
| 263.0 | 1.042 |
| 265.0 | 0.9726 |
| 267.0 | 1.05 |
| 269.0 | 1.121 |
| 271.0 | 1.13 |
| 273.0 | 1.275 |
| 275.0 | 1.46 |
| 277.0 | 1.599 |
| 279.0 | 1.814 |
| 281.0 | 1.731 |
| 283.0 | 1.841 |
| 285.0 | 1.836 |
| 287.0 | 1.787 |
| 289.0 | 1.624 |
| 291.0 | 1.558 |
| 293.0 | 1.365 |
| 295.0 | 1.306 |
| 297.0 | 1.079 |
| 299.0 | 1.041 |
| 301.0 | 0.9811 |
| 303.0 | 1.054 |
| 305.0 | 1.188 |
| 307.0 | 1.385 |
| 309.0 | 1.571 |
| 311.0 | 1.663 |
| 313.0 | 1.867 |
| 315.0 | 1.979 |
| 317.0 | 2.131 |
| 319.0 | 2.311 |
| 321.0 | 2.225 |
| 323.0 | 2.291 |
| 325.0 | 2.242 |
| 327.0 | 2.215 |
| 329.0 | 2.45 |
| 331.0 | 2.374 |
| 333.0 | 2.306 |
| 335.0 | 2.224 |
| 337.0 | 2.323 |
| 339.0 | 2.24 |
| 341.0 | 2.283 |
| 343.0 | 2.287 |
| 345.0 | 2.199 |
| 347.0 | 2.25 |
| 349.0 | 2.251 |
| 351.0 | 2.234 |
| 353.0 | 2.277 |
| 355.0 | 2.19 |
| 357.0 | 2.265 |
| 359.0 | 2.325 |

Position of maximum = 337.0 yr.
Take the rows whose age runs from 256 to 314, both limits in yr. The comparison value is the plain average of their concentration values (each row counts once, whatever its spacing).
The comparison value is 1.4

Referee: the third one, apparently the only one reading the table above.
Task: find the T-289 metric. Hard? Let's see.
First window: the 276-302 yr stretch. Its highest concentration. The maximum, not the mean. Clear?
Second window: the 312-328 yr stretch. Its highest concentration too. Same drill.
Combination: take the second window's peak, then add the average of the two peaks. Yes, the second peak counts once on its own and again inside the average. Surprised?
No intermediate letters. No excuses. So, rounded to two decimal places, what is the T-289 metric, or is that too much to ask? 4.39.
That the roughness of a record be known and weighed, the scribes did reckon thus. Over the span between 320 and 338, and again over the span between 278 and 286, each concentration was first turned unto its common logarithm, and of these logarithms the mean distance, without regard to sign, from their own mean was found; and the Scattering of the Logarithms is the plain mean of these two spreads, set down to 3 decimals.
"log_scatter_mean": 0.010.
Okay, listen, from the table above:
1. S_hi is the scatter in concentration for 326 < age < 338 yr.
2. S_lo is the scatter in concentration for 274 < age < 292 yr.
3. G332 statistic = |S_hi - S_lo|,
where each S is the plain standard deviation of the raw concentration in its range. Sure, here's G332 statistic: 0.05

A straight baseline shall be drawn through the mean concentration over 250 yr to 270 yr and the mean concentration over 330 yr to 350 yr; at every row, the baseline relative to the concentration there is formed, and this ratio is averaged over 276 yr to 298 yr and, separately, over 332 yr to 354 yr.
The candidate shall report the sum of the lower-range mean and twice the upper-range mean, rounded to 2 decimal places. 3.09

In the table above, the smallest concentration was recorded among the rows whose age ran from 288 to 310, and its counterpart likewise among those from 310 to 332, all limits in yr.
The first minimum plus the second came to 2.64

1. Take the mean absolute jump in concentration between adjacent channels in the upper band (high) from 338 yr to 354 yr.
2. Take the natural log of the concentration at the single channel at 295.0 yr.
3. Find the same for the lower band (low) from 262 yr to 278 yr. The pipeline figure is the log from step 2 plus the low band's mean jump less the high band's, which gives 0.33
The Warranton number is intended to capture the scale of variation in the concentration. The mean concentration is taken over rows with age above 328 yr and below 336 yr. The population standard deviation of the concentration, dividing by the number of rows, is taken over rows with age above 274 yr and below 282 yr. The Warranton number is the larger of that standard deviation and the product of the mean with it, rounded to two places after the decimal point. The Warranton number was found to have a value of 0.31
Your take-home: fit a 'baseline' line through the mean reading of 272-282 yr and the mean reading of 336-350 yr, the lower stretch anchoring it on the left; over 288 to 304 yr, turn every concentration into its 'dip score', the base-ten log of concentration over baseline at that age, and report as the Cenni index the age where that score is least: 301.0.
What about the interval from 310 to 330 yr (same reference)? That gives 311.0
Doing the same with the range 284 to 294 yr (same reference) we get 293.0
